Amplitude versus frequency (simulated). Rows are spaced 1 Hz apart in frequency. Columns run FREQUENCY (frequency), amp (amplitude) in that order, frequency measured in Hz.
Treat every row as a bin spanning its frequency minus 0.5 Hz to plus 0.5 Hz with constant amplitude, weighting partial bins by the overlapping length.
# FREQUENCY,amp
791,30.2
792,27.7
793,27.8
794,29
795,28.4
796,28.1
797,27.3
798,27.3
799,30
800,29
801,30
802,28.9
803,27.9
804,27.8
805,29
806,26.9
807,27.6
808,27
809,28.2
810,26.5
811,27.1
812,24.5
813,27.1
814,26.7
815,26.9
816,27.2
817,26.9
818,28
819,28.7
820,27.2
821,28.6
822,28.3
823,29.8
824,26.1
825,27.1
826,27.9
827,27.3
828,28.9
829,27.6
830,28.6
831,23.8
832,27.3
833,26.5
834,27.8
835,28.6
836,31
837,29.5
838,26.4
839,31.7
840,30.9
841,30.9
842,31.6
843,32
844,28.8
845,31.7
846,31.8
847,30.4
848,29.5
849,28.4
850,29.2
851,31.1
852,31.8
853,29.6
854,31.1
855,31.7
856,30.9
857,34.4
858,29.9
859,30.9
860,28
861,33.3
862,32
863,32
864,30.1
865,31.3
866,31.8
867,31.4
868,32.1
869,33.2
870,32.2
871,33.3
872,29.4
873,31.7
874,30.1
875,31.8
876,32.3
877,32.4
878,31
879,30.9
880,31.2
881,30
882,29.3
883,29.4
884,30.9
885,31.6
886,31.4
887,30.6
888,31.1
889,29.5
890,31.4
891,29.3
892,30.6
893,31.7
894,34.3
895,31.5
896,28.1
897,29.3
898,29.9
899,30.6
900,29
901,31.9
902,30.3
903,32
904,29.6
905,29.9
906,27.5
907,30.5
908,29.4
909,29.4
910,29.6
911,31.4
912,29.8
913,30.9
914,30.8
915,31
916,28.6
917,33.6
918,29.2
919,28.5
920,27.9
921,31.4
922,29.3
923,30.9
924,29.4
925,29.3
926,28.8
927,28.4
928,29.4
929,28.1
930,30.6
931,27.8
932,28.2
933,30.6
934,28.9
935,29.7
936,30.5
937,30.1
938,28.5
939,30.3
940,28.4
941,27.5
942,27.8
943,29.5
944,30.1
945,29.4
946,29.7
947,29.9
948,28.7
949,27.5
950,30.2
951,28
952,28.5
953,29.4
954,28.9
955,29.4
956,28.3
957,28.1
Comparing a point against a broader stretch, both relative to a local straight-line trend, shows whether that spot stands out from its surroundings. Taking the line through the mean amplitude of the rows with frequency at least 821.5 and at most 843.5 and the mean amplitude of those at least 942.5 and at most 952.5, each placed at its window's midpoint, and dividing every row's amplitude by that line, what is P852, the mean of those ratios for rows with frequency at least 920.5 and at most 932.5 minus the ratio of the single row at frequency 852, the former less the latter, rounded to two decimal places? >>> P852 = -0.10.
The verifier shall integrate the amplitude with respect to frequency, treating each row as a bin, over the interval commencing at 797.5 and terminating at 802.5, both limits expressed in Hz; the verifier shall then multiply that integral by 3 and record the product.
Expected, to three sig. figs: 436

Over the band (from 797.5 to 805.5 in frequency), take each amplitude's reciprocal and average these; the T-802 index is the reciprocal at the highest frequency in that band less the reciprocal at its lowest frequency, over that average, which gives -0.06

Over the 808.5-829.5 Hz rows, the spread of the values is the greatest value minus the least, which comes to 5.3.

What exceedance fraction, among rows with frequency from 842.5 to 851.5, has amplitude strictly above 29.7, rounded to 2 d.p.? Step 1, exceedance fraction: 0.56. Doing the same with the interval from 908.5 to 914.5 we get 0.67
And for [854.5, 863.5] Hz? 0.89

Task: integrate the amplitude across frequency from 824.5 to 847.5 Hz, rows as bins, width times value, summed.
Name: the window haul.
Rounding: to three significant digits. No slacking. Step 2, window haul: 668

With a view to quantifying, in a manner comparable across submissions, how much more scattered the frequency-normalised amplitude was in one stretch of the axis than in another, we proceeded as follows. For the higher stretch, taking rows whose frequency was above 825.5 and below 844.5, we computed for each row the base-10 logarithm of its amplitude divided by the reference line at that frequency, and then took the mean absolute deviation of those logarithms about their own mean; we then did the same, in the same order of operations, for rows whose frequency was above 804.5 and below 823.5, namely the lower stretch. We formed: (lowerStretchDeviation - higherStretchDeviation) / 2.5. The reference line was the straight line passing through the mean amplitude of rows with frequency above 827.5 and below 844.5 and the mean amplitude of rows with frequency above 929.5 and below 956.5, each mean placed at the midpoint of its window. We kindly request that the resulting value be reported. -0.0047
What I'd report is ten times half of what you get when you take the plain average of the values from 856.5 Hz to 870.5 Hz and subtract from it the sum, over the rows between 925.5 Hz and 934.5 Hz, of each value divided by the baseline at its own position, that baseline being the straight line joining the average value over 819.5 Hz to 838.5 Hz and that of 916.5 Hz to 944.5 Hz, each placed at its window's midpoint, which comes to 114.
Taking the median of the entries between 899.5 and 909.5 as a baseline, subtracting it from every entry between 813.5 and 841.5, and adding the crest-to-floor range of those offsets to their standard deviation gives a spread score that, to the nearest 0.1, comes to 9.6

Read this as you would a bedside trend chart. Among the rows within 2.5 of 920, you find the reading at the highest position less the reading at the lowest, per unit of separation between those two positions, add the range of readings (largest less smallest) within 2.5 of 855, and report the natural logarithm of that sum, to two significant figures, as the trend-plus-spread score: 1.6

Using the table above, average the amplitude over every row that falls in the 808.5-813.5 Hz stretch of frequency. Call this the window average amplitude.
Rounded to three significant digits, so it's 26.7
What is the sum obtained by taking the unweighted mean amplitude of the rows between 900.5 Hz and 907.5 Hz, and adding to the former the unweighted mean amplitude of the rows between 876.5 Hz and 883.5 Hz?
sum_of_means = 60.8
